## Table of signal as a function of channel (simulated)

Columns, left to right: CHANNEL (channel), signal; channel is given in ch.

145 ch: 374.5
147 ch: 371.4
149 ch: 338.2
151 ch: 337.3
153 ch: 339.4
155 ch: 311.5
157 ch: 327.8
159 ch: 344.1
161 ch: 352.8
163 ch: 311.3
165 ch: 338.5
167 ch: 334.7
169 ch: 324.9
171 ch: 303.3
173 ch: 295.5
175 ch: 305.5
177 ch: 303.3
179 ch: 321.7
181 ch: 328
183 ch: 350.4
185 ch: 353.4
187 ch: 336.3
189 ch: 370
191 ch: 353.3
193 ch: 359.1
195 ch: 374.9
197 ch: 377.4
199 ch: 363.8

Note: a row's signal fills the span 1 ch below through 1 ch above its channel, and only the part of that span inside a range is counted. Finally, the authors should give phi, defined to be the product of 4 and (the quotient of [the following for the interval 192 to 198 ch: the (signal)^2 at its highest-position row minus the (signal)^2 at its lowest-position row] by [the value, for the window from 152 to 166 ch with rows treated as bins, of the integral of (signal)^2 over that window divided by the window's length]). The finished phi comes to 0.5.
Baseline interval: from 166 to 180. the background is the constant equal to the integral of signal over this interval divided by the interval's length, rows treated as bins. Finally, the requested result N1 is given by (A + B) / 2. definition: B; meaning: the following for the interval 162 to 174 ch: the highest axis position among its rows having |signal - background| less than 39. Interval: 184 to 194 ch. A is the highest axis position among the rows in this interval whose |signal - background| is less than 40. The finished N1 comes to 180 ch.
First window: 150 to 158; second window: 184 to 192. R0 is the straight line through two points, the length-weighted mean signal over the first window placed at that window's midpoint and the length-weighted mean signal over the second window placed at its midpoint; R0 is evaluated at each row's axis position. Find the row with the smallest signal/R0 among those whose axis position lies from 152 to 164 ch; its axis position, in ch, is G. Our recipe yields 163 ch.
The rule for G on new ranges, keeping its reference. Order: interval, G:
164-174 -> 173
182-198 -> 187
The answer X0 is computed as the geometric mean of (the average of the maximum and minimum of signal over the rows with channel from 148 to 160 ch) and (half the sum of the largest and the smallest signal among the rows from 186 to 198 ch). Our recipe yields 342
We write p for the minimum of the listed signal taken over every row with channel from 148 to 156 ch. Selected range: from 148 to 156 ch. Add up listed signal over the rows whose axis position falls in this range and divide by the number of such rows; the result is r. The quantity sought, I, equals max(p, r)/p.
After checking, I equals 1.065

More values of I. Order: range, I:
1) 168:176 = 1.040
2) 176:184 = 1.074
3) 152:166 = 1.067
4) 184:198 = 1.072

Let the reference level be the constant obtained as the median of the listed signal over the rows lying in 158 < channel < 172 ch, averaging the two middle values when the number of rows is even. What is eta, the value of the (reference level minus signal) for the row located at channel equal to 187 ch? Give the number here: -2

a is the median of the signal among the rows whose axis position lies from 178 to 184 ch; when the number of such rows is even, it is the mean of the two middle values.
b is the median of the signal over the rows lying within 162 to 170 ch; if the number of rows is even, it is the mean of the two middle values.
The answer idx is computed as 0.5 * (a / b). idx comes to 0.50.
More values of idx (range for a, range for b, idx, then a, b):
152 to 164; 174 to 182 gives 0.53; 334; 314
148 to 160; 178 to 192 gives 0.48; 338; 350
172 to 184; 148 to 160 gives 0.46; 314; 338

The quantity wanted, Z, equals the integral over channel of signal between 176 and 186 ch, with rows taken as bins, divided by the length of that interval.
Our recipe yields 331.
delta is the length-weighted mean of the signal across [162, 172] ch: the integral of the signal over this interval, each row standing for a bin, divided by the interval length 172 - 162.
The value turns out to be 323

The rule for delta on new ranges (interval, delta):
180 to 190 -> 348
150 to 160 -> 332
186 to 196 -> 359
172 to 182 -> 311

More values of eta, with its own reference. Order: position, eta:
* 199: -29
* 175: 29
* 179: 13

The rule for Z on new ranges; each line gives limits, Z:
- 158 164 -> 336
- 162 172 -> 323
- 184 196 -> 358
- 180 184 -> 339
